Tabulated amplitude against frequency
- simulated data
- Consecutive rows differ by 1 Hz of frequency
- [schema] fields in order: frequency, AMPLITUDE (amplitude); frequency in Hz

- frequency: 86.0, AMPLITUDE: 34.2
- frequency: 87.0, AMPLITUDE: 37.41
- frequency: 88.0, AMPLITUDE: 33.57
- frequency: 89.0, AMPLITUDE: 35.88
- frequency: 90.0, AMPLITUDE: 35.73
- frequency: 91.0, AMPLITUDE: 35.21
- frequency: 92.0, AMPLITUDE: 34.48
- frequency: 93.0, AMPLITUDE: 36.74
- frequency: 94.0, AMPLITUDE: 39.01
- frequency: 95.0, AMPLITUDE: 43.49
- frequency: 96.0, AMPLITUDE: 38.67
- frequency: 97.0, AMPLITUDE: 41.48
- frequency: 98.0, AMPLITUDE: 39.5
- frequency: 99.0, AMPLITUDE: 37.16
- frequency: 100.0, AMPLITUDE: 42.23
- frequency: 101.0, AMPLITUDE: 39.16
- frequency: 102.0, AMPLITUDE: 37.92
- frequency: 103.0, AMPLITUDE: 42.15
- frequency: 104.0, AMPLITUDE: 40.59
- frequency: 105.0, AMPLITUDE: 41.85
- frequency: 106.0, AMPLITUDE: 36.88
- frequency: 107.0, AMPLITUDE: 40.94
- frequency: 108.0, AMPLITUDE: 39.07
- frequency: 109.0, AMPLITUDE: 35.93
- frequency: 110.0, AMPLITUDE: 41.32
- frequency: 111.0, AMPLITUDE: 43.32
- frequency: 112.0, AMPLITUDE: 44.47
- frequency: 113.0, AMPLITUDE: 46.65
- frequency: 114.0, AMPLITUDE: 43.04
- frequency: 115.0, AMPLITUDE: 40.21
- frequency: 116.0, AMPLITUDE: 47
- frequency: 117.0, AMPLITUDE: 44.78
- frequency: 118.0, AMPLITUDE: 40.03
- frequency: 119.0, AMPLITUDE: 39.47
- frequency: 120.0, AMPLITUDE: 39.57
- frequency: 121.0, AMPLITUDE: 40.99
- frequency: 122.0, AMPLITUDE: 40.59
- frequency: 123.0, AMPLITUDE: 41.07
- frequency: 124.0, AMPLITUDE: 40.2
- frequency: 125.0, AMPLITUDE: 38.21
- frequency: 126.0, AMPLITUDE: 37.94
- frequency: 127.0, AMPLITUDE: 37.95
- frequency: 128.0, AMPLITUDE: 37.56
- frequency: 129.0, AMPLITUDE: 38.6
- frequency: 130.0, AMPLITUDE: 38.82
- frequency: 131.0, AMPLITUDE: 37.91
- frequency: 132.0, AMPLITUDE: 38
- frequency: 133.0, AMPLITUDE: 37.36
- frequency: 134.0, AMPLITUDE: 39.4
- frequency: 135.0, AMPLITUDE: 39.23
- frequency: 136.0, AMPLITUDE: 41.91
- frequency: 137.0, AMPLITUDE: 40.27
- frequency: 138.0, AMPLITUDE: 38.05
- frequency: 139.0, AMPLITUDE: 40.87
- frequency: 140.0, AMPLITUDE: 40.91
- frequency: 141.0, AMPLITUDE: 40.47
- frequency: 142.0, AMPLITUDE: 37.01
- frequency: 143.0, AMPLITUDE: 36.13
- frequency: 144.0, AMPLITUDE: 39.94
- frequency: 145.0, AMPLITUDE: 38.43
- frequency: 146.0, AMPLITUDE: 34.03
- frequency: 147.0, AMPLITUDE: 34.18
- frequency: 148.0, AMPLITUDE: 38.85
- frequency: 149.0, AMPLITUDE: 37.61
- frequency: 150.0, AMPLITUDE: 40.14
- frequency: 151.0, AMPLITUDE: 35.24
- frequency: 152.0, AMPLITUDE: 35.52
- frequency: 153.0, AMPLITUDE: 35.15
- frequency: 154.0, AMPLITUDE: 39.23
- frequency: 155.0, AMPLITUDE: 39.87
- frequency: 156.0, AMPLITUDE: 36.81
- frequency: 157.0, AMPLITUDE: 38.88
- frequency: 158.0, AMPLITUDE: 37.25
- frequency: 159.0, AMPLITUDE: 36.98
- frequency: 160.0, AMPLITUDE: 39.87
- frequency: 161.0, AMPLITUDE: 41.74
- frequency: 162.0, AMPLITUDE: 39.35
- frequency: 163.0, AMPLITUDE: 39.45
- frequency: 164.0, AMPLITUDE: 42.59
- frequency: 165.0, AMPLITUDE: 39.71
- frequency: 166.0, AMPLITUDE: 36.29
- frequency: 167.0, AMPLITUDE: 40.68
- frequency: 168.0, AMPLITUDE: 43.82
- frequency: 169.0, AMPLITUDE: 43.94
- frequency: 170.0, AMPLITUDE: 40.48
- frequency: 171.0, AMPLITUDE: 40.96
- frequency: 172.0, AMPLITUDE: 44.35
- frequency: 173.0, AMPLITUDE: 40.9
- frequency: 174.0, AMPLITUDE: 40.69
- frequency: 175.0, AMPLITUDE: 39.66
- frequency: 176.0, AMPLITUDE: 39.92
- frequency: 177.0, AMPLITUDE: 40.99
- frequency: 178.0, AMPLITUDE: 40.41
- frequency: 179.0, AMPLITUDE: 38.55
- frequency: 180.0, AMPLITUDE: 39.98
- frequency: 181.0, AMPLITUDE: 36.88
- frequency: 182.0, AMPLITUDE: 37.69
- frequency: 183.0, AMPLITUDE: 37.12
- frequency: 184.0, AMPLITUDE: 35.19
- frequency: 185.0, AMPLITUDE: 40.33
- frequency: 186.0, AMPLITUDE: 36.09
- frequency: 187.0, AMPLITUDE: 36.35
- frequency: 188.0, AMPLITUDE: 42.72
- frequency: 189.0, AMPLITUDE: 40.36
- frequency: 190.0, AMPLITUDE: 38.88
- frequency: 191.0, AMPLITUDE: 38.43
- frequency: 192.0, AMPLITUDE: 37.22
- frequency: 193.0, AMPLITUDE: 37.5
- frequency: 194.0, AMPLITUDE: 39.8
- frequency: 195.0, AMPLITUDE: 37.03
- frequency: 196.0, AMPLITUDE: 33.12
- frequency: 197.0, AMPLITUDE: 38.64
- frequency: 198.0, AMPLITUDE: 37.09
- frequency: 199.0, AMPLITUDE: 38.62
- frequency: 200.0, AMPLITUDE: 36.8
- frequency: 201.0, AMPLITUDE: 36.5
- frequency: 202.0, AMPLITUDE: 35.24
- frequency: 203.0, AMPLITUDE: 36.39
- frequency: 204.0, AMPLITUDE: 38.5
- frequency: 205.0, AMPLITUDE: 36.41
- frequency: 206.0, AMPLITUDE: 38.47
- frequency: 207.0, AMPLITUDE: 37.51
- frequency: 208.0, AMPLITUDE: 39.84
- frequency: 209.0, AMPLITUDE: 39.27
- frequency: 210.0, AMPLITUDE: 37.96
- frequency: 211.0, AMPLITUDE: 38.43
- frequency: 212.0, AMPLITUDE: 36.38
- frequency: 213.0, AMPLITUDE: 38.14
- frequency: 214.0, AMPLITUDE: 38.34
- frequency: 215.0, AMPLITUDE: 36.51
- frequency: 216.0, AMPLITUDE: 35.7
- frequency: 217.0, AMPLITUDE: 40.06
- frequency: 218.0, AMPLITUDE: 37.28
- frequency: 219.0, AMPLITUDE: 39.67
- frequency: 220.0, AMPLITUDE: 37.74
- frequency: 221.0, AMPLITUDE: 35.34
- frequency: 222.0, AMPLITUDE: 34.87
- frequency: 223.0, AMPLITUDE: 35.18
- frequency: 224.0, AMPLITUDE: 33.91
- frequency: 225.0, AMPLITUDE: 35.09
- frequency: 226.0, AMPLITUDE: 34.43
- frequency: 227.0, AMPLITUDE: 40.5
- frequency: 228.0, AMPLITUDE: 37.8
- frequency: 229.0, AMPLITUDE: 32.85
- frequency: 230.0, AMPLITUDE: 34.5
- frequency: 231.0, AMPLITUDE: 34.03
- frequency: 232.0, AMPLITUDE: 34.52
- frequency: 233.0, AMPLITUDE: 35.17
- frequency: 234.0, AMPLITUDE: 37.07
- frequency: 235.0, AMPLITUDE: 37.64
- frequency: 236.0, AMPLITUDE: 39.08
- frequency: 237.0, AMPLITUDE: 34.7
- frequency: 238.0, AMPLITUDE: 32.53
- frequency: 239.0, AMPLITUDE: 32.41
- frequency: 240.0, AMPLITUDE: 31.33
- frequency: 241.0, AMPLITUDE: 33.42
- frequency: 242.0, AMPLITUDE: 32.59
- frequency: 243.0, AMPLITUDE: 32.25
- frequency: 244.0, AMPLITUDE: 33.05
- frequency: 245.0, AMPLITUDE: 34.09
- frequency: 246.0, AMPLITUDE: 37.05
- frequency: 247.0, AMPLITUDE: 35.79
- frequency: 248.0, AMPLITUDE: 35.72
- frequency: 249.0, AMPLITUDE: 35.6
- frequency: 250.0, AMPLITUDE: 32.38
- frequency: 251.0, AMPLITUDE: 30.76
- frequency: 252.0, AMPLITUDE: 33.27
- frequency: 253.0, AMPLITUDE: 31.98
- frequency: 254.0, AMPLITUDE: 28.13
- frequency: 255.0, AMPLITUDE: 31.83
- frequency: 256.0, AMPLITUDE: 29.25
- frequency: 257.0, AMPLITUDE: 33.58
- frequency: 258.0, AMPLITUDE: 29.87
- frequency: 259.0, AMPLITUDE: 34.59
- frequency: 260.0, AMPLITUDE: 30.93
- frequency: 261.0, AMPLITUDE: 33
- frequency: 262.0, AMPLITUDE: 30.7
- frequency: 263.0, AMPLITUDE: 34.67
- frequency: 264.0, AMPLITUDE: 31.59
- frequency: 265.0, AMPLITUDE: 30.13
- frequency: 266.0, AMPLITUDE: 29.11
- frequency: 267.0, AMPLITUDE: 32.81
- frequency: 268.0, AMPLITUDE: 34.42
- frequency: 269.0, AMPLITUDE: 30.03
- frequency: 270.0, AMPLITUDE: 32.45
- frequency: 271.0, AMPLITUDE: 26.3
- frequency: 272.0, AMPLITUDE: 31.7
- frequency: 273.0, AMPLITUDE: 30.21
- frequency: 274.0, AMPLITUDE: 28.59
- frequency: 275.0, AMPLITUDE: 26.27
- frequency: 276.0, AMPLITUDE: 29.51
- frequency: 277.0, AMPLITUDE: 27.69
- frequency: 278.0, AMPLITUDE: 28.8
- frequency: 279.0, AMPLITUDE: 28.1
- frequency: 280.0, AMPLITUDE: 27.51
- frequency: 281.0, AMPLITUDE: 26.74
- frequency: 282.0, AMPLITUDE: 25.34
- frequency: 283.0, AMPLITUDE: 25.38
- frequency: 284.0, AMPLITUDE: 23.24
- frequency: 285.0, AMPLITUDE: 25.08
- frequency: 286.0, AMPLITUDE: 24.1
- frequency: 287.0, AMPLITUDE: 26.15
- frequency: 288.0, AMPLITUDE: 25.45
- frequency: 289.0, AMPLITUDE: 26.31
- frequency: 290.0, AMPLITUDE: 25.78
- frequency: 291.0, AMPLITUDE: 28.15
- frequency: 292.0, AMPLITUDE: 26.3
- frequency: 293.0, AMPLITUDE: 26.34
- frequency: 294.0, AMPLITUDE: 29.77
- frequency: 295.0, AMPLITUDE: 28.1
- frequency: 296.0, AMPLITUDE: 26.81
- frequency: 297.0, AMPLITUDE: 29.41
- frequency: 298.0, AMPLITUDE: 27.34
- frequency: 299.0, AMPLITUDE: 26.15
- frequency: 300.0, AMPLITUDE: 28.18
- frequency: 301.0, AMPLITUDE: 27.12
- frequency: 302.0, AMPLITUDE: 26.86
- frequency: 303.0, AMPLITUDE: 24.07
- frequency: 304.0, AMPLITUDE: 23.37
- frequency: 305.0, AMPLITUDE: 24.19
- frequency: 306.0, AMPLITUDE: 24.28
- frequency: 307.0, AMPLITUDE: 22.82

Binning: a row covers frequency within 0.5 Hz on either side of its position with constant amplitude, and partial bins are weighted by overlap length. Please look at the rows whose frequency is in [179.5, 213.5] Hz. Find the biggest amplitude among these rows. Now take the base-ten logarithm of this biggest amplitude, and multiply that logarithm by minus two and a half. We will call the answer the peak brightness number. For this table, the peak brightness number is -4.08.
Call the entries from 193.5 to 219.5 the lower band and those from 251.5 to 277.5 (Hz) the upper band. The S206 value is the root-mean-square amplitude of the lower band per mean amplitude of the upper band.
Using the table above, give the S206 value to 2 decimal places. 1.22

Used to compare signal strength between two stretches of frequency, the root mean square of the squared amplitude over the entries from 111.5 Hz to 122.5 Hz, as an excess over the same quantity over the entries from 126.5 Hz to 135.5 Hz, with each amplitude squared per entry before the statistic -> 354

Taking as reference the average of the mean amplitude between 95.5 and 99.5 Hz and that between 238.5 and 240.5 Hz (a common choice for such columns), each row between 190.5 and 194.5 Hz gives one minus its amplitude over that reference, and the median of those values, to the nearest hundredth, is -0.07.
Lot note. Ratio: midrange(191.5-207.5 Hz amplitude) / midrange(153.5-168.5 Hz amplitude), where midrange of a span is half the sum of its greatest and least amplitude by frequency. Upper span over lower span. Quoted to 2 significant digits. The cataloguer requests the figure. 0.91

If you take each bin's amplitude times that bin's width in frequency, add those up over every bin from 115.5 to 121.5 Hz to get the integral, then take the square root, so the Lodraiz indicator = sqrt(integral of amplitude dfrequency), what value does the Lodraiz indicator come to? 15.9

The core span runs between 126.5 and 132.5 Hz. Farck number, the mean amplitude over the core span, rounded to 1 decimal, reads 38.1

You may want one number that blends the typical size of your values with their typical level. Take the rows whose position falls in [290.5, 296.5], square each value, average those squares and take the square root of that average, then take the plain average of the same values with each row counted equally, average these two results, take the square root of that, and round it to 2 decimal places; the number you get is 5.25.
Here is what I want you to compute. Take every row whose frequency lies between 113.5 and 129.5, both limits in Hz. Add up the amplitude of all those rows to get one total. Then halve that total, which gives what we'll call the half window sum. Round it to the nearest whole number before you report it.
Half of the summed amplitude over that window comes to 324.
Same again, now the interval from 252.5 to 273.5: 329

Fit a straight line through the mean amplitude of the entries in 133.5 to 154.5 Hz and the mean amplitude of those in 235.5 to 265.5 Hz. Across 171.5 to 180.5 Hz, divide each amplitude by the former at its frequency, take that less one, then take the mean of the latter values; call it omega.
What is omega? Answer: 0.11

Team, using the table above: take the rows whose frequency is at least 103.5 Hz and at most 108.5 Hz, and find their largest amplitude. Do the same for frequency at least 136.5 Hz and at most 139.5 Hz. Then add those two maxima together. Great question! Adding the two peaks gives 83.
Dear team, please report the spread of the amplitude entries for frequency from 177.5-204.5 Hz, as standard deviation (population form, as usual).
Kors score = 2.0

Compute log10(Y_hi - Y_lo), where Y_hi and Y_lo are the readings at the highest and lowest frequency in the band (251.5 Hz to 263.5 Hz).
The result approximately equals 0.1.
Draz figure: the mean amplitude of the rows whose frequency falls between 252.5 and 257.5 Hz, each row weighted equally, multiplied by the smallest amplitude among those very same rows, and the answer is 871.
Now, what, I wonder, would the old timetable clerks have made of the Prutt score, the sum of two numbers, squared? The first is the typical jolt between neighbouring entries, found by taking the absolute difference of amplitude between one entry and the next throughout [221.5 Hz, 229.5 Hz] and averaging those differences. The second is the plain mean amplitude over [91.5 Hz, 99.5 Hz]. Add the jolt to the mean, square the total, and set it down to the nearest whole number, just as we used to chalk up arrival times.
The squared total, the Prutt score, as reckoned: 1703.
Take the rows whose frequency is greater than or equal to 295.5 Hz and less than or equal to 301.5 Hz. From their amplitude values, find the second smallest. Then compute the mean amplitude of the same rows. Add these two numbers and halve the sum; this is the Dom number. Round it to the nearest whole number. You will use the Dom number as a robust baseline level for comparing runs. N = 27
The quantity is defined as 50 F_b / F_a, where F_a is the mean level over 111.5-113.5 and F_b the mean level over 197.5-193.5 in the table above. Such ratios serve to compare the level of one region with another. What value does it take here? 40.8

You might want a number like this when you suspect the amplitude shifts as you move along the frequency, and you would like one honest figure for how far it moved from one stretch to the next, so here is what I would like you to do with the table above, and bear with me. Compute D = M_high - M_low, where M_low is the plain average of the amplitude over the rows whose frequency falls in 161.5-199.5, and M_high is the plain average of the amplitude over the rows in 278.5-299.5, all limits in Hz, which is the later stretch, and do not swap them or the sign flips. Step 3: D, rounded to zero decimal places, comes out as -13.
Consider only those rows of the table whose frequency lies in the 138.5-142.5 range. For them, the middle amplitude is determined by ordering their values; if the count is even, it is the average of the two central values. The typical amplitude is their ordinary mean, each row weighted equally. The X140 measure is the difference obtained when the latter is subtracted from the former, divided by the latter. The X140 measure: 0.021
